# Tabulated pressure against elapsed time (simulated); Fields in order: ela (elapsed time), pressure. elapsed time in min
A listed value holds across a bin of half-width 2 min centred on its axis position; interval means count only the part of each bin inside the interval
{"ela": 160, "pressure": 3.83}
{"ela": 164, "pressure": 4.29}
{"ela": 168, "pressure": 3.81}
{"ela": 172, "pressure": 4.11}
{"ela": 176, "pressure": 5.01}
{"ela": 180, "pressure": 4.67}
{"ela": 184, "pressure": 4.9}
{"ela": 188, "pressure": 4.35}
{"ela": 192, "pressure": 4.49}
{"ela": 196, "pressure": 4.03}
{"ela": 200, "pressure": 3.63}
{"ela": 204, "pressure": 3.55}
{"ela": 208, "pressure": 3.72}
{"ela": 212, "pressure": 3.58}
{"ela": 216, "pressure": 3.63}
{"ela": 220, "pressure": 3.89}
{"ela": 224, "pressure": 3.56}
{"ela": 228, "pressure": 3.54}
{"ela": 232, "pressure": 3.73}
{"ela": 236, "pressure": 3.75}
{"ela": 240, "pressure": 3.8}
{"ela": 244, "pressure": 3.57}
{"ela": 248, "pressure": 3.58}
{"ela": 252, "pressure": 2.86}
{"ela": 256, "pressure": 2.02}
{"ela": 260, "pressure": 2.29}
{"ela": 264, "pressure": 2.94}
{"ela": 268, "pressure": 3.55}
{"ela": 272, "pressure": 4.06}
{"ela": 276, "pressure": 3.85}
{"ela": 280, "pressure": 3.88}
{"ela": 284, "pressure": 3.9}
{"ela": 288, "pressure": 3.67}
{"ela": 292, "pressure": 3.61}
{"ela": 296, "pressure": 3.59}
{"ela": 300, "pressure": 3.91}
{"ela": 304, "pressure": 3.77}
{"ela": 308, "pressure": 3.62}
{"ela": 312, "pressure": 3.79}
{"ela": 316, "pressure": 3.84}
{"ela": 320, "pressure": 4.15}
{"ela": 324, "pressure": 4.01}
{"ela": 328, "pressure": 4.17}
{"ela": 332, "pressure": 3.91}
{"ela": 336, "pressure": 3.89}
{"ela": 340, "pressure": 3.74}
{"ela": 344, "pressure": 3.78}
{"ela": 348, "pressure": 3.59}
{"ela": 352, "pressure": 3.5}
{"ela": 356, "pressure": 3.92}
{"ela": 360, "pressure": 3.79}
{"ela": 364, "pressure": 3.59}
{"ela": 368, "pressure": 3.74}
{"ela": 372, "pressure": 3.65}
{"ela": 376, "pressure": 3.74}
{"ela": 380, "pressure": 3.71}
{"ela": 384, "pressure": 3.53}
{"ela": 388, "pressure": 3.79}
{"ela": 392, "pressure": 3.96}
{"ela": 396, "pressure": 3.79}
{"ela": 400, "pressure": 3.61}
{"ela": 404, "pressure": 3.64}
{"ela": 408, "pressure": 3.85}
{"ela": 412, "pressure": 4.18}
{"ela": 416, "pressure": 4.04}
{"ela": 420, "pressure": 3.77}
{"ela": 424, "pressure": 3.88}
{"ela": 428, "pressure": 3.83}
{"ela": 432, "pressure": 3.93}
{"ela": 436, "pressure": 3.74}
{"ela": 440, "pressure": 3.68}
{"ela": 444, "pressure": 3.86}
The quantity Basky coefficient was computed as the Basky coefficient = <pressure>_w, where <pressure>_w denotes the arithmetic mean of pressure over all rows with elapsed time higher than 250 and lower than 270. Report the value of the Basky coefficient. 2.7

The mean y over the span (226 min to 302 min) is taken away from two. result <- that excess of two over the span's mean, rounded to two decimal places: -1.48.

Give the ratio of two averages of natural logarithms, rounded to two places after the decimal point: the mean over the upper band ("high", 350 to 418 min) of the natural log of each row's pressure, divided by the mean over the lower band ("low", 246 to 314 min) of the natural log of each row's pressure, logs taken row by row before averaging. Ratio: 1.08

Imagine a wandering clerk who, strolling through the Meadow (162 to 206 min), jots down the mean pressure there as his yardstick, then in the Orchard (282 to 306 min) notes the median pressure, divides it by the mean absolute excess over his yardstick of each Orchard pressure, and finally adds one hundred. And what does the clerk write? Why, 107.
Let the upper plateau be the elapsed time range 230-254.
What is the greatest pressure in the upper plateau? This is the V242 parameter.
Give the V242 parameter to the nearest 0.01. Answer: 3.80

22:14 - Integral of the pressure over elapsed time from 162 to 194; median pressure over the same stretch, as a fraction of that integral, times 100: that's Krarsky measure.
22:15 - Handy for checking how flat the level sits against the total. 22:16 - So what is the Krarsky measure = 3.10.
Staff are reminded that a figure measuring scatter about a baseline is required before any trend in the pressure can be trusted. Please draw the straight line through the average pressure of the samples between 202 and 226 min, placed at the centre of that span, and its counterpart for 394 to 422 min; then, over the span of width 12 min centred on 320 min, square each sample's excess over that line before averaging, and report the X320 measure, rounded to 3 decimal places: 0.075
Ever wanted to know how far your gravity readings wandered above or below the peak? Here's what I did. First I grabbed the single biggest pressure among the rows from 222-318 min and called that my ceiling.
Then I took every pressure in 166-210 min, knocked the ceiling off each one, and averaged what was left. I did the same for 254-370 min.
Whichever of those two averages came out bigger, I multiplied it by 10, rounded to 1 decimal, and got 1.5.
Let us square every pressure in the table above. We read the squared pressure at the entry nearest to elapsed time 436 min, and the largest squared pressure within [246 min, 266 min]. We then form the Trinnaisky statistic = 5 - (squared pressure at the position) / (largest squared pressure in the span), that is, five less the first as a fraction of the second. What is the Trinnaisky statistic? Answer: 3.91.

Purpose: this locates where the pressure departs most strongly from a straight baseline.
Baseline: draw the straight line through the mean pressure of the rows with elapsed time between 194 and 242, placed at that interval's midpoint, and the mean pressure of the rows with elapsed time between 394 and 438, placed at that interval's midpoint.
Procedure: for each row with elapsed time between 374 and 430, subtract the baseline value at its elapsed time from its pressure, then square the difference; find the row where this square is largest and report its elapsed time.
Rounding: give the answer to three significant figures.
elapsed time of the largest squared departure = 412 min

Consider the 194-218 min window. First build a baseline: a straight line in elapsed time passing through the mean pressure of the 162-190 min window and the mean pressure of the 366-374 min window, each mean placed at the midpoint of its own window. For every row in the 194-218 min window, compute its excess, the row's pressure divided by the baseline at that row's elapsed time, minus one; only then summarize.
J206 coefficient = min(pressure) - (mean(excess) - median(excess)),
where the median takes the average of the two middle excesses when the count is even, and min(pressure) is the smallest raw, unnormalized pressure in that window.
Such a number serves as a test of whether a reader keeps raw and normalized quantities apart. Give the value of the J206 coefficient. 3.54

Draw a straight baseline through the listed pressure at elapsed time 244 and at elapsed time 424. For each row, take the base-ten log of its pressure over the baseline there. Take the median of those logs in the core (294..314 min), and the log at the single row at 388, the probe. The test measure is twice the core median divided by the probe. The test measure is -7.1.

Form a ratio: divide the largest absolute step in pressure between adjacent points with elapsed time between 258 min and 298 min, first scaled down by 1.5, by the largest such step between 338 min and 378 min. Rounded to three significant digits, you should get 1.03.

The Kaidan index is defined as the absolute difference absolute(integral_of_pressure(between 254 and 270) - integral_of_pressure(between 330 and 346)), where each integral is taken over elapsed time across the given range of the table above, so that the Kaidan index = 18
